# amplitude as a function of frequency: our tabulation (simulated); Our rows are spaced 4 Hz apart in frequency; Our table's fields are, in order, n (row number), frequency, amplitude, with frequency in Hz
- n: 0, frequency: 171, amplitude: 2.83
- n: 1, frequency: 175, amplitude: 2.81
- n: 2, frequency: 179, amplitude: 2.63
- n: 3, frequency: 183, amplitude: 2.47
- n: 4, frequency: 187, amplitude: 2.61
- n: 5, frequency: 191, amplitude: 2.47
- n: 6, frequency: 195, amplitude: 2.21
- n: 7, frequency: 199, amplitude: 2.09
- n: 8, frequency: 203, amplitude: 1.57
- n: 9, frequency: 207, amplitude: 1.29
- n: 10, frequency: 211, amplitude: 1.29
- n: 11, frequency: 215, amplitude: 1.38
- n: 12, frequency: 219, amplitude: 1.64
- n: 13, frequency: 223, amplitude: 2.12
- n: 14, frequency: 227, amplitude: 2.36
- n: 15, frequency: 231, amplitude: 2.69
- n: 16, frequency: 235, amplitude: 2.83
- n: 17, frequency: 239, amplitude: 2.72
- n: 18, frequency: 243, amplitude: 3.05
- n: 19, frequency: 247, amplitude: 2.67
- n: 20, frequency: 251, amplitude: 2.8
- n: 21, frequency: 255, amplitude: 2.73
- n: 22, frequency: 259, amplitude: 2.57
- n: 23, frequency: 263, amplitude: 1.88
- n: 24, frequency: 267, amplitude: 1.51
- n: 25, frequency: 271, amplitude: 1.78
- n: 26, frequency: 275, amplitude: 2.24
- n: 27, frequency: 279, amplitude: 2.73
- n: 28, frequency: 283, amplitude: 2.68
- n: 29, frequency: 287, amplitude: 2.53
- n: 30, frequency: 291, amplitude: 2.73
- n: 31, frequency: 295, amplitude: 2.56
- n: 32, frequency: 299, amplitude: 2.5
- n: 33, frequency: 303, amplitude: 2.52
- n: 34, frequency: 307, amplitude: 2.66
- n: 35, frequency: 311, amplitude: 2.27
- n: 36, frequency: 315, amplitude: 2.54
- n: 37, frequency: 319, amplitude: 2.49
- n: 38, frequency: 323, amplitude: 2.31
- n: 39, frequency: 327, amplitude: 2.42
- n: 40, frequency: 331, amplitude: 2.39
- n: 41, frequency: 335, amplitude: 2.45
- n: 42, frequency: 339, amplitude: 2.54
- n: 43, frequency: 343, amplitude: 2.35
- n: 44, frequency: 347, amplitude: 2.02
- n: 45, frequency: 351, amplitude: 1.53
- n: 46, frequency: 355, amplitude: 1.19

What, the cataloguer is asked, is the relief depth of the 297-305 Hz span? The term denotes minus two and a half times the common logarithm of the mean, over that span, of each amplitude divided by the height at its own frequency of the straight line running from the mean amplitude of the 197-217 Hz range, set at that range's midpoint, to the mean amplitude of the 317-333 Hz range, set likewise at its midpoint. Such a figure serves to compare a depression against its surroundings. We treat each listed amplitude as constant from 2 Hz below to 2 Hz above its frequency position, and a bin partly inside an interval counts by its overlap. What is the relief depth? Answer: -0.1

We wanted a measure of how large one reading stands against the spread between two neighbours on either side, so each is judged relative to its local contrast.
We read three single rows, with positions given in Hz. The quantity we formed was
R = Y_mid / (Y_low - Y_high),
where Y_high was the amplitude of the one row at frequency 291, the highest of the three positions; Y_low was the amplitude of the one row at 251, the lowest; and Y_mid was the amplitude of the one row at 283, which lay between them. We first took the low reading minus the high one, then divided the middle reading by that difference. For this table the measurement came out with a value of 38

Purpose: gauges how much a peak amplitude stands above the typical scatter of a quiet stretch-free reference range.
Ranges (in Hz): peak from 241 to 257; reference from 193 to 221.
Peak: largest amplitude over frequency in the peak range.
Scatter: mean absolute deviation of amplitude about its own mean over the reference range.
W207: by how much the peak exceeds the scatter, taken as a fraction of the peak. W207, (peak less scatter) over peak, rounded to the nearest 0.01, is 0.90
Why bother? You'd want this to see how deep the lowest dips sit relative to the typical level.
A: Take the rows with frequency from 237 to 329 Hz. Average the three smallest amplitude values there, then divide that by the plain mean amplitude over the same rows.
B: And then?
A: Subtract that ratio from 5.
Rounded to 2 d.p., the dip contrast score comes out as 4.30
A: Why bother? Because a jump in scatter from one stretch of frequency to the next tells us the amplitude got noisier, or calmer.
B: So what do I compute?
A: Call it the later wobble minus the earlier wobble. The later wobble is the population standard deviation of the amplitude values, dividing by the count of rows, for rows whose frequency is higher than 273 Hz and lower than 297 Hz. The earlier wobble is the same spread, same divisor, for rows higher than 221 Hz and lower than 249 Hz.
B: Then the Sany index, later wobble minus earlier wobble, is -0.11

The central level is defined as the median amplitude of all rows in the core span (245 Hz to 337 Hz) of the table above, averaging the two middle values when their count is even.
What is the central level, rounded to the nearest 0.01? 2.52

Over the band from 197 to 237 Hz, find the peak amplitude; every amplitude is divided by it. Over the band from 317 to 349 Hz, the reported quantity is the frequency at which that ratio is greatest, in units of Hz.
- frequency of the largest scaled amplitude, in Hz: 339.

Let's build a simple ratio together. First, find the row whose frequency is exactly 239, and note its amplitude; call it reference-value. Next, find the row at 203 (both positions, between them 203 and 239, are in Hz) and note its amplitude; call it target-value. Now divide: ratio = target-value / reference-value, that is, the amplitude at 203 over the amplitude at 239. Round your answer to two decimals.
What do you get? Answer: 0.58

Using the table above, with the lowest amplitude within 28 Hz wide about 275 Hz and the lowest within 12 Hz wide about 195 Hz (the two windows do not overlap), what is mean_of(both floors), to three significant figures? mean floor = 1.80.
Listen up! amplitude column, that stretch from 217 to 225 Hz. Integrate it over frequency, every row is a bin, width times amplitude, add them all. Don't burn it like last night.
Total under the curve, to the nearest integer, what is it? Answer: 15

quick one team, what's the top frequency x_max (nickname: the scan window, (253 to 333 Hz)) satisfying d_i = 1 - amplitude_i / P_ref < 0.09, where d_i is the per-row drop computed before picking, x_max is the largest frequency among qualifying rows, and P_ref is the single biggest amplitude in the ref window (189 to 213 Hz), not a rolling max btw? 331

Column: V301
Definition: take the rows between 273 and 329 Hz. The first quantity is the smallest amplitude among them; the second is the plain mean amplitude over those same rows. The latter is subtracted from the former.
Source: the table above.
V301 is -0.27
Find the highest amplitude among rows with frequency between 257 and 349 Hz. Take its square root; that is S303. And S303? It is 1.65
